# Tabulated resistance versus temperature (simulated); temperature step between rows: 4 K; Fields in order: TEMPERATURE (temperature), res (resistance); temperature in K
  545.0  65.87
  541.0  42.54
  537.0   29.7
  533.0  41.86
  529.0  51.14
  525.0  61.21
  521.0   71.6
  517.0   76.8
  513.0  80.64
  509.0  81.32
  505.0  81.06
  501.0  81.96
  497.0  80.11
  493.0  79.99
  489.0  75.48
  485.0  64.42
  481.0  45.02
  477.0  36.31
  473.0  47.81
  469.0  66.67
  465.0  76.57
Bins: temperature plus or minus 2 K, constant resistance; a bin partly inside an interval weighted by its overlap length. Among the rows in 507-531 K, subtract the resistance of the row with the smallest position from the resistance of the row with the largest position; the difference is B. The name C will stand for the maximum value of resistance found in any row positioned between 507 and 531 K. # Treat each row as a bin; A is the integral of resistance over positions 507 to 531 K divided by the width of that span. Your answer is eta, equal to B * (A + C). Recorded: -4580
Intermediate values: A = 70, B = -30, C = 81.32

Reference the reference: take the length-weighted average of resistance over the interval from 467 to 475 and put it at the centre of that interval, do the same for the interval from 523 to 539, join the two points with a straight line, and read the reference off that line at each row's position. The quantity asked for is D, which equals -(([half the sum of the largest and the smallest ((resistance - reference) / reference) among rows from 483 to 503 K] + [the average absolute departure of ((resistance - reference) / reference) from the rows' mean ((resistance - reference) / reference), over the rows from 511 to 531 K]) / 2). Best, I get -0.28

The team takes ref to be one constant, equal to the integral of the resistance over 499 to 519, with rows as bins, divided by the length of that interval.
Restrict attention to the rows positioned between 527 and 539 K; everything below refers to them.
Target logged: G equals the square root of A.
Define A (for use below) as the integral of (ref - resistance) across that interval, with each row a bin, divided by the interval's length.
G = 6.3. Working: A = 39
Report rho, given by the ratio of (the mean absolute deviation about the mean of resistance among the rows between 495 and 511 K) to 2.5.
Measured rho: 0.2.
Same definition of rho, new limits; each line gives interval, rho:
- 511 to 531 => 3.9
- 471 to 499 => 6.3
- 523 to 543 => 3.5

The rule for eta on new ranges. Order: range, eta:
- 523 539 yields -3377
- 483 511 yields 2699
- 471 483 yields -253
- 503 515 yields -68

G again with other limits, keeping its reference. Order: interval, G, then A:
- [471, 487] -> 5.7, 32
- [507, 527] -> 2.5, 6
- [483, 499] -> 2.3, 5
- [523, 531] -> 4.9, 24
